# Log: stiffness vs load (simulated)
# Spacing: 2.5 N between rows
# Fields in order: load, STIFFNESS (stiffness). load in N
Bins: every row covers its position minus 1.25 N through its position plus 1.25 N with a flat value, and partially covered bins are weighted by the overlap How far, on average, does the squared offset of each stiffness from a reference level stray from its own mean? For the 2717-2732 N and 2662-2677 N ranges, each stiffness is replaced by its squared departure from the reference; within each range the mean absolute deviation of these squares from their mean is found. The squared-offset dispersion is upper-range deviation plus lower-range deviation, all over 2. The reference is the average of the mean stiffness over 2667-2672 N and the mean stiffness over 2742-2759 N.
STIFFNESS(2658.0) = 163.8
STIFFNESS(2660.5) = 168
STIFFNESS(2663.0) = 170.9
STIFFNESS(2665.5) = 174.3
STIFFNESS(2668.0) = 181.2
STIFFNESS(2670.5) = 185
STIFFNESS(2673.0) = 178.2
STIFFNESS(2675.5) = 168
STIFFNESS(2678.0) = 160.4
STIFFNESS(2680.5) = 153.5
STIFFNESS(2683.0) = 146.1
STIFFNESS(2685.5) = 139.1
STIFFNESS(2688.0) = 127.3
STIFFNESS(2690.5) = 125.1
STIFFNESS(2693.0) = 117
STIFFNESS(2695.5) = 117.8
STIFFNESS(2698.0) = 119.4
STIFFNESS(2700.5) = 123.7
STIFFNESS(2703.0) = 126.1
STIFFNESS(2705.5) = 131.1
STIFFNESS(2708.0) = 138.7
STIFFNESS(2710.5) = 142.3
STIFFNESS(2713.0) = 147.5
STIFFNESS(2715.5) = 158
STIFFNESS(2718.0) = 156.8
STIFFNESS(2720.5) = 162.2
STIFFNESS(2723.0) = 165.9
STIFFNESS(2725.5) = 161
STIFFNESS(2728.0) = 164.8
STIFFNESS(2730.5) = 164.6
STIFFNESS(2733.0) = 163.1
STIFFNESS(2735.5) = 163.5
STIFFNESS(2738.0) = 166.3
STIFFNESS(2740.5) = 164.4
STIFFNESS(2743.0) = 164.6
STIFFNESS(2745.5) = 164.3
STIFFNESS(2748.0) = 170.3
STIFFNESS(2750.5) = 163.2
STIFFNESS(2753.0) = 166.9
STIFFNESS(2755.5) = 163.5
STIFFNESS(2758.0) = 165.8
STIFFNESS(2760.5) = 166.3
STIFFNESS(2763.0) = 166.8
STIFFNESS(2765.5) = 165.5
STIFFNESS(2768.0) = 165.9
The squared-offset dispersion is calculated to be 46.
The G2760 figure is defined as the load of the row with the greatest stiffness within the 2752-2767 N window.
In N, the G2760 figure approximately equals 2753.0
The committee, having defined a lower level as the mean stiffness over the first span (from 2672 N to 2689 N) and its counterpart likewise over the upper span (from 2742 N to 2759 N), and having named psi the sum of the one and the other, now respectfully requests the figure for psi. 319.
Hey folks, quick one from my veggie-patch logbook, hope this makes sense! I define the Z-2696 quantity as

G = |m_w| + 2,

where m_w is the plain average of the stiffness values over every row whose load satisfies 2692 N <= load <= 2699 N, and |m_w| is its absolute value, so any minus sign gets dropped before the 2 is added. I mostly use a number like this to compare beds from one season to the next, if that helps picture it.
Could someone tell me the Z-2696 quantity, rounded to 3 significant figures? 120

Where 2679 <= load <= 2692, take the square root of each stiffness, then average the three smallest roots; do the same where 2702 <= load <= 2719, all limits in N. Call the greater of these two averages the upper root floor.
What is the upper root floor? 11.5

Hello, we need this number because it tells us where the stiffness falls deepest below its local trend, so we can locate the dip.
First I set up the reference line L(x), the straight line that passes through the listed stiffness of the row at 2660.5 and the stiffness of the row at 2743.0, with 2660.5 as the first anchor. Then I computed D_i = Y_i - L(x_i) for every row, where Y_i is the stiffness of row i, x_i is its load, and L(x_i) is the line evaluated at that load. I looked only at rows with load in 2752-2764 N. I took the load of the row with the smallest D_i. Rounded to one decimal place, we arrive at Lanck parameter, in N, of 2755.5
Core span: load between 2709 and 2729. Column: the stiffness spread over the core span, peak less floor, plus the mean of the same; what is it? 181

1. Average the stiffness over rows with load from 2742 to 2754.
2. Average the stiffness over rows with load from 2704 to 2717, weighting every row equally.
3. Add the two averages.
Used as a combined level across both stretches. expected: 309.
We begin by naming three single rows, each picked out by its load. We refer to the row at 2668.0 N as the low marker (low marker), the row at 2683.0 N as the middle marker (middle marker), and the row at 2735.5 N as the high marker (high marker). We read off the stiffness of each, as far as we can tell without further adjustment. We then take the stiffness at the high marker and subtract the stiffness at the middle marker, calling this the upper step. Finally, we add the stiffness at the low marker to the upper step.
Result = 199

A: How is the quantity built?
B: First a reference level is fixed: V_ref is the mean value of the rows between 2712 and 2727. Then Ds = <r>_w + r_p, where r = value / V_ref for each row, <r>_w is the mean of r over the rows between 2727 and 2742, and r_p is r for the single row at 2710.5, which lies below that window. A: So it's 1.93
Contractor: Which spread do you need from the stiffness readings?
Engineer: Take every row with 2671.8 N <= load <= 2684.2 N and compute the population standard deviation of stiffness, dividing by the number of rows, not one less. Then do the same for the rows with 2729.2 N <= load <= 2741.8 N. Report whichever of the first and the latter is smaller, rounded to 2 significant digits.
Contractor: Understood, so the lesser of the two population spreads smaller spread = 1.1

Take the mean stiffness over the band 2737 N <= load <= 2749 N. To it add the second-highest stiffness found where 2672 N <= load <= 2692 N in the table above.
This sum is 334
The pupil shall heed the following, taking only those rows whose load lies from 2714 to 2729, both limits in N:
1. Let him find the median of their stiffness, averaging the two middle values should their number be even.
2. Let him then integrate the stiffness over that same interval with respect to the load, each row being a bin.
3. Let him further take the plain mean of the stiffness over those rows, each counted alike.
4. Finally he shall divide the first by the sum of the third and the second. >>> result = 0.063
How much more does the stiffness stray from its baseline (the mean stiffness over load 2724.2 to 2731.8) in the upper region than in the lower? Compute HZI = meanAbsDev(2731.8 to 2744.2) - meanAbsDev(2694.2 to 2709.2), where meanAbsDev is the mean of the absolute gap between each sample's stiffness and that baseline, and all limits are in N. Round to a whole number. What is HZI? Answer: -36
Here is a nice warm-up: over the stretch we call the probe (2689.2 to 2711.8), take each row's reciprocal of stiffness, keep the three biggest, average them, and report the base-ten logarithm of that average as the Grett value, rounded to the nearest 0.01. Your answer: -2.07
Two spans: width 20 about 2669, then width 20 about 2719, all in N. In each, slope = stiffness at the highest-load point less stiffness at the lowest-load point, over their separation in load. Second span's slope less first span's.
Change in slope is 1.7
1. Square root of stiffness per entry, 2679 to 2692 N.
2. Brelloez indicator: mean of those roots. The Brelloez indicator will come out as 11.7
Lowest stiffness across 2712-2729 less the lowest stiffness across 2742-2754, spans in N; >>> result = -16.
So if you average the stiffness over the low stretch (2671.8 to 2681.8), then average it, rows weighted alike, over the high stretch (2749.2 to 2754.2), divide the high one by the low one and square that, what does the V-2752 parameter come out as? 1.0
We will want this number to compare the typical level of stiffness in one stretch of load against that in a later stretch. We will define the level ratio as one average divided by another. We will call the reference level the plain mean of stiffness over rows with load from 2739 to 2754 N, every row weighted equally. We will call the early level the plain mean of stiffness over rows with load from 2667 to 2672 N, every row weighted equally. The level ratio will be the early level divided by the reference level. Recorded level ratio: 1.1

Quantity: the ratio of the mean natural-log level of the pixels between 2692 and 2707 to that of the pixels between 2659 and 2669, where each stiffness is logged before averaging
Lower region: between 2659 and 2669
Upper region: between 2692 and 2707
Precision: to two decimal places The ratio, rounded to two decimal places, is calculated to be 0.93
